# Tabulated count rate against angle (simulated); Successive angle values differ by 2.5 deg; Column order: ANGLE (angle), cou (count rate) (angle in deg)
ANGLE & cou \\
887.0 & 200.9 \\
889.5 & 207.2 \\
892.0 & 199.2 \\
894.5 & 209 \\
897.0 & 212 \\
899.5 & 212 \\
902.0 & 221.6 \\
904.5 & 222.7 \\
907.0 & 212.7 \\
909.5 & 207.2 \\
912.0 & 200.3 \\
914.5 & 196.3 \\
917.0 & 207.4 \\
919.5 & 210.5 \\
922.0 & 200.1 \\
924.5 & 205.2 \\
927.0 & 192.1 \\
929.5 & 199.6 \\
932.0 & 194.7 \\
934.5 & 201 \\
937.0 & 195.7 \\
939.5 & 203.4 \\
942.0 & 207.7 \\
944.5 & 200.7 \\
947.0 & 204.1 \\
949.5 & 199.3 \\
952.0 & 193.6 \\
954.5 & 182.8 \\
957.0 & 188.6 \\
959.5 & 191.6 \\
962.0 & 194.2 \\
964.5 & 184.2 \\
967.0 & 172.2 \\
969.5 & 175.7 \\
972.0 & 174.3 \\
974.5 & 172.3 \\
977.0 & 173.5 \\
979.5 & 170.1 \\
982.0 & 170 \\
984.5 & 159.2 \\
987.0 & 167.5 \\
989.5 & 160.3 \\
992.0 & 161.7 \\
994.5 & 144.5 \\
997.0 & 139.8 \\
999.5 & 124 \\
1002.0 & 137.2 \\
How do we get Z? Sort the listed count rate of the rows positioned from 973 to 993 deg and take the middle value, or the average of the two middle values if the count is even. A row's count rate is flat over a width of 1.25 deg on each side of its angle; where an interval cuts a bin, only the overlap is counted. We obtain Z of 169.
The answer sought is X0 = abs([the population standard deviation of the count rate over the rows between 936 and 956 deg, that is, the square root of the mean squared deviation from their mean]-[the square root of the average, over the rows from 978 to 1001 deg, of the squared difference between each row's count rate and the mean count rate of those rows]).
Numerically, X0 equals 7.6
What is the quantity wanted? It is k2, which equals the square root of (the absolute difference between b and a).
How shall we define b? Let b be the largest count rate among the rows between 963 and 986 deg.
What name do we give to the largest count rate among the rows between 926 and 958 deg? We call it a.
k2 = 4.8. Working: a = 207.7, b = 184.2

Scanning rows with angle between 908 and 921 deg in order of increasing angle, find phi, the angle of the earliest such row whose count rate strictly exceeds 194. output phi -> 909.5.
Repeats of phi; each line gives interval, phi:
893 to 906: 894.5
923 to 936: 924.5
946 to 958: 947.0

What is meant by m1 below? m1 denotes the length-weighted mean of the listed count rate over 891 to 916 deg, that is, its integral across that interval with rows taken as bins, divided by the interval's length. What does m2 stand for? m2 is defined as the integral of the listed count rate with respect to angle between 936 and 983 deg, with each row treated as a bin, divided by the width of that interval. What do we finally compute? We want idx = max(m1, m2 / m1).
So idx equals 209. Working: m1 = 209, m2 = 187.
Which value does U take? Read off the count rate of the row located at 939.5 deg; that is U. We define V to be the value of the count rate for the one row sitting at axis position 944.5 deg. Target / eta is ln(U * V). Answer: 10.6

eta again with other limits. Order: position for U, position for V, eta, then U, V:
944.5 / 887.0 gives 10.6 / 200.7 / 200.9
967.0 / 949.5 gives 10.4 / 172.2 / 199.3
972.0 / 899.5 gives 10.5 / 174.3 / 212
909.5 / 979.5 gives 10.5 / 207.2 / 170.1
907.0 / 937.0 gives 10.6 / 212.7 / 195.7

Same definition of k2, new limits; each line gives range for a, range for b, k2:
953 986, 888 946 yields 5.3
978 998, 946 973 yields 5.8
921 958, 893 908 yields 3.9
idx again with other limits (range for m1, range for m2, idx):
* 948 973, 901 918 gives 186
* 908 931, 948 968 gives 202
